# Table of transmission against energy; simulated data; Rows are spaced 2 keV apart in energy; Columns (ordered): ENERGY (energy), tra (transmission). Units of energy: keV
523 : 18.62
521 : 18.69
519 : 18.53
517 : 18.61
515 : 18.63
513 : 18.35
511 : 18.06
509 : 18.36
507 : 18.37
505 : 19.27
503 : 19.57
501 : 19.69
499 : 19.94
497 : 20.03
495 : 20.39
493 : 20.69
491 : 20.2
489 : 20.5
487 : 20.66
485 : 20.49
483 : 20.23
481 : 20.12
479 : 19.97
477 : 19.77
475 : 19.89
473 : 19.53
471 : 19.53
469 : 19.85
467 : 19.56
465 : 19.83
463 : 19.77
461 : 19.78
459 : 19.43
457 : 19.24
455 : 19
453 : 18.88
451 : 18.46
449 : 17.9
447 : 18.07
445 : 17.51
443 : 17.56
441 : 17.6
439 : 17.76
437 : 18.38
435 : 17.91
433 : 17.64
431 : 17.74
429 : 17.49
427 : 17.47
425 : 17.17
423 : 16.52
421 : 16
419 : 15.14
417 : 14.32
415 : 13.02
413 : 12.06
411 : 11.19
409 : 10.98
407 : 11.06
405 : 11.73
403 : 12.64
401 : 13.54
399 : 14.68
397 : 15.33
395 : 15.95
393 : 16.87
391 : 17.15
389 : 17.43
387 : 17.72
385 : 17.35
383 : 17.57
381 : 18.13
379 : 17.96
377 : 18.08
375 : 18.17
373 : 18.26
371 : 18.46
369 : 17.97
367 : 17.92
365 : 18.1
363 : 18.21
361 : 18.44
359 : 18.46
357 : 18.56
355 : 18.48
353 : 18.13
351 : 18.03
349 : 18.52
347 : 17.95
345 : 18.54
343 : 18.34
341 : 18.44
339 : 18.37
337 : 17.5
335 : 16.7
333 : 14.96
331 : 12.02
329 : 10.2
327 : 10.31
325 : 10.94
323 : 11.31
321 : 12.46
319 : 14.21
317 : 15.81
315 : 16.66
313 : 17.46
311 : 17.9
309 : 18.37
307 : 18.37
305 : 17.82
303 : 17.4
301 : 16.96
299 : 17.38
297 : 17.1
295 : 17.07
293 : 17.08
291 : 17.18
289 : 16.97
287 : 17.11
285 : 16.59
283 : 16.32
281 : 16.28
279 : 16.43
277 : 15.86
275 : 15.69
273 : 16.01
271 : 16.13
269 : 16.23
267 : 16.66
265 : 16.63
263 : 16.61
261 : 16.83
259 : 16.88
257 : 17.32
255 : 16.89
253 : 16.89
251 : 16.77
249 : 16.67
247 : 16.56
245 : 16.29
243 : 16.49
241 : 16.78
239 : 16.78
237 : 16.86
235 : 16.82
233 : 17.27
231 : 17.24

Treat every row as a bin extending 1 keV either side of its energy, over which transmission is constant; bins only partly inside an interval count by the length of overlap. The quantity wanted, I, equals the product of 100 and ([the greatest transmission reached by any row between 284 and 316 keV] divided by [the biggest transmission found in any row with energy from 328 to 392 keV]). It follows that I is 99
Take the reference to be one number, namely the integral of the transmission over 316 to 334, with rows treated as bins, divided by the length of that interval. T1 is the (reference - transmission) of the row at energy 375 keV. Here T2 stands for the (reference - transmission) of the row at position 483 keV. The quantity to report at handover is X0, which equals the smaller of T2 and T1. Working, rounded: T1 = -5.7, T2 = -8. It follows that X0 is -7.8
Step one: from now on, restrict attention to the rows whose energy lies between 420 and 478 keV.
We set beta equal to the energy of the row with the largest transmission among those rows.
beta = 475 keV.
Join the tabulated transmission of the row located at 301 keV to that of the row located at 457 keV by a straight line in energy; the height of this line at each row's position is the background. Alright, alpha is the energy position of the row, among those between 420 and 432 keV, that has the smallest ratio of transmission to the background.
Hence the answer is 421 keV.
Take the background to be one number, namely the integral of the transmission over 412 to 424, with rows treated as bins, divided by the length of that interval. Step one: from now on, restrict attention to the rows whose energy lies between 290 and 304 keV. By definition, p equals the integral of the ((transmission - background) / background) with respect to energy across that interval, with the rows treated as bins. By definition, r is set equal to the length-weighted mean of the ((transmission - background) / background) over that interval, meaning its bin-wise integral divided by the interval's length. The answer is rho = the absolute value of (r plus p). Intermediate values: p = 2.6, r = 0.18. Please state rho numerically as 2.7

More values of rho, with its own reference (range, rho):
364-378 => 3.7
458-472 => 5.3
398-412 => 2.3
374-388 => 3.5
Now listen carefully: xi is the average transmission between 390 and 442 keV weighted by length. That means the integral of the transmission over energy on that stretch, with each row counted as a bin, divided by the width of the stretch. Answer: 15.3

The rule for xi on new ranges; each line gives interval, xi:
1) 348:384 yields 18.2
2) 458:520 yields 19.6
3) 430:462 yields 18.3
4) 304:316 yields 17.8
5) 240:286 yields 16.5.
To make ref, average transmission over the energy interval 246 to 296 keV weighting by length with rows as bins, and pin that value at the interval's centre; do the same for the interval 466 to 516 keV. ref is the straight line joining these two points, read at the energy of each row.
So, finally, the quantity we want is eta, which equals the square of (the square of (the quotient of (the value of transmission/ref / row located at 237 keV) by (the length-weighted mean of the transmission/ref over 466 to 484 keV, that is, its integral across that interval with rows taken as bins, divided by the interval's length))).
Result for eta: 1.10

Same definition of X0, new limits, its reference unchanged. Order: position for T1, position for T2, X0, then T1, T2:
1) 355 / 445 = -6.0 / -6.0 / -5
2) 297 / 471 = -7.1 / -4.6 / -7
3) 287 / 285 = -4.6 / -4.6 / -4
